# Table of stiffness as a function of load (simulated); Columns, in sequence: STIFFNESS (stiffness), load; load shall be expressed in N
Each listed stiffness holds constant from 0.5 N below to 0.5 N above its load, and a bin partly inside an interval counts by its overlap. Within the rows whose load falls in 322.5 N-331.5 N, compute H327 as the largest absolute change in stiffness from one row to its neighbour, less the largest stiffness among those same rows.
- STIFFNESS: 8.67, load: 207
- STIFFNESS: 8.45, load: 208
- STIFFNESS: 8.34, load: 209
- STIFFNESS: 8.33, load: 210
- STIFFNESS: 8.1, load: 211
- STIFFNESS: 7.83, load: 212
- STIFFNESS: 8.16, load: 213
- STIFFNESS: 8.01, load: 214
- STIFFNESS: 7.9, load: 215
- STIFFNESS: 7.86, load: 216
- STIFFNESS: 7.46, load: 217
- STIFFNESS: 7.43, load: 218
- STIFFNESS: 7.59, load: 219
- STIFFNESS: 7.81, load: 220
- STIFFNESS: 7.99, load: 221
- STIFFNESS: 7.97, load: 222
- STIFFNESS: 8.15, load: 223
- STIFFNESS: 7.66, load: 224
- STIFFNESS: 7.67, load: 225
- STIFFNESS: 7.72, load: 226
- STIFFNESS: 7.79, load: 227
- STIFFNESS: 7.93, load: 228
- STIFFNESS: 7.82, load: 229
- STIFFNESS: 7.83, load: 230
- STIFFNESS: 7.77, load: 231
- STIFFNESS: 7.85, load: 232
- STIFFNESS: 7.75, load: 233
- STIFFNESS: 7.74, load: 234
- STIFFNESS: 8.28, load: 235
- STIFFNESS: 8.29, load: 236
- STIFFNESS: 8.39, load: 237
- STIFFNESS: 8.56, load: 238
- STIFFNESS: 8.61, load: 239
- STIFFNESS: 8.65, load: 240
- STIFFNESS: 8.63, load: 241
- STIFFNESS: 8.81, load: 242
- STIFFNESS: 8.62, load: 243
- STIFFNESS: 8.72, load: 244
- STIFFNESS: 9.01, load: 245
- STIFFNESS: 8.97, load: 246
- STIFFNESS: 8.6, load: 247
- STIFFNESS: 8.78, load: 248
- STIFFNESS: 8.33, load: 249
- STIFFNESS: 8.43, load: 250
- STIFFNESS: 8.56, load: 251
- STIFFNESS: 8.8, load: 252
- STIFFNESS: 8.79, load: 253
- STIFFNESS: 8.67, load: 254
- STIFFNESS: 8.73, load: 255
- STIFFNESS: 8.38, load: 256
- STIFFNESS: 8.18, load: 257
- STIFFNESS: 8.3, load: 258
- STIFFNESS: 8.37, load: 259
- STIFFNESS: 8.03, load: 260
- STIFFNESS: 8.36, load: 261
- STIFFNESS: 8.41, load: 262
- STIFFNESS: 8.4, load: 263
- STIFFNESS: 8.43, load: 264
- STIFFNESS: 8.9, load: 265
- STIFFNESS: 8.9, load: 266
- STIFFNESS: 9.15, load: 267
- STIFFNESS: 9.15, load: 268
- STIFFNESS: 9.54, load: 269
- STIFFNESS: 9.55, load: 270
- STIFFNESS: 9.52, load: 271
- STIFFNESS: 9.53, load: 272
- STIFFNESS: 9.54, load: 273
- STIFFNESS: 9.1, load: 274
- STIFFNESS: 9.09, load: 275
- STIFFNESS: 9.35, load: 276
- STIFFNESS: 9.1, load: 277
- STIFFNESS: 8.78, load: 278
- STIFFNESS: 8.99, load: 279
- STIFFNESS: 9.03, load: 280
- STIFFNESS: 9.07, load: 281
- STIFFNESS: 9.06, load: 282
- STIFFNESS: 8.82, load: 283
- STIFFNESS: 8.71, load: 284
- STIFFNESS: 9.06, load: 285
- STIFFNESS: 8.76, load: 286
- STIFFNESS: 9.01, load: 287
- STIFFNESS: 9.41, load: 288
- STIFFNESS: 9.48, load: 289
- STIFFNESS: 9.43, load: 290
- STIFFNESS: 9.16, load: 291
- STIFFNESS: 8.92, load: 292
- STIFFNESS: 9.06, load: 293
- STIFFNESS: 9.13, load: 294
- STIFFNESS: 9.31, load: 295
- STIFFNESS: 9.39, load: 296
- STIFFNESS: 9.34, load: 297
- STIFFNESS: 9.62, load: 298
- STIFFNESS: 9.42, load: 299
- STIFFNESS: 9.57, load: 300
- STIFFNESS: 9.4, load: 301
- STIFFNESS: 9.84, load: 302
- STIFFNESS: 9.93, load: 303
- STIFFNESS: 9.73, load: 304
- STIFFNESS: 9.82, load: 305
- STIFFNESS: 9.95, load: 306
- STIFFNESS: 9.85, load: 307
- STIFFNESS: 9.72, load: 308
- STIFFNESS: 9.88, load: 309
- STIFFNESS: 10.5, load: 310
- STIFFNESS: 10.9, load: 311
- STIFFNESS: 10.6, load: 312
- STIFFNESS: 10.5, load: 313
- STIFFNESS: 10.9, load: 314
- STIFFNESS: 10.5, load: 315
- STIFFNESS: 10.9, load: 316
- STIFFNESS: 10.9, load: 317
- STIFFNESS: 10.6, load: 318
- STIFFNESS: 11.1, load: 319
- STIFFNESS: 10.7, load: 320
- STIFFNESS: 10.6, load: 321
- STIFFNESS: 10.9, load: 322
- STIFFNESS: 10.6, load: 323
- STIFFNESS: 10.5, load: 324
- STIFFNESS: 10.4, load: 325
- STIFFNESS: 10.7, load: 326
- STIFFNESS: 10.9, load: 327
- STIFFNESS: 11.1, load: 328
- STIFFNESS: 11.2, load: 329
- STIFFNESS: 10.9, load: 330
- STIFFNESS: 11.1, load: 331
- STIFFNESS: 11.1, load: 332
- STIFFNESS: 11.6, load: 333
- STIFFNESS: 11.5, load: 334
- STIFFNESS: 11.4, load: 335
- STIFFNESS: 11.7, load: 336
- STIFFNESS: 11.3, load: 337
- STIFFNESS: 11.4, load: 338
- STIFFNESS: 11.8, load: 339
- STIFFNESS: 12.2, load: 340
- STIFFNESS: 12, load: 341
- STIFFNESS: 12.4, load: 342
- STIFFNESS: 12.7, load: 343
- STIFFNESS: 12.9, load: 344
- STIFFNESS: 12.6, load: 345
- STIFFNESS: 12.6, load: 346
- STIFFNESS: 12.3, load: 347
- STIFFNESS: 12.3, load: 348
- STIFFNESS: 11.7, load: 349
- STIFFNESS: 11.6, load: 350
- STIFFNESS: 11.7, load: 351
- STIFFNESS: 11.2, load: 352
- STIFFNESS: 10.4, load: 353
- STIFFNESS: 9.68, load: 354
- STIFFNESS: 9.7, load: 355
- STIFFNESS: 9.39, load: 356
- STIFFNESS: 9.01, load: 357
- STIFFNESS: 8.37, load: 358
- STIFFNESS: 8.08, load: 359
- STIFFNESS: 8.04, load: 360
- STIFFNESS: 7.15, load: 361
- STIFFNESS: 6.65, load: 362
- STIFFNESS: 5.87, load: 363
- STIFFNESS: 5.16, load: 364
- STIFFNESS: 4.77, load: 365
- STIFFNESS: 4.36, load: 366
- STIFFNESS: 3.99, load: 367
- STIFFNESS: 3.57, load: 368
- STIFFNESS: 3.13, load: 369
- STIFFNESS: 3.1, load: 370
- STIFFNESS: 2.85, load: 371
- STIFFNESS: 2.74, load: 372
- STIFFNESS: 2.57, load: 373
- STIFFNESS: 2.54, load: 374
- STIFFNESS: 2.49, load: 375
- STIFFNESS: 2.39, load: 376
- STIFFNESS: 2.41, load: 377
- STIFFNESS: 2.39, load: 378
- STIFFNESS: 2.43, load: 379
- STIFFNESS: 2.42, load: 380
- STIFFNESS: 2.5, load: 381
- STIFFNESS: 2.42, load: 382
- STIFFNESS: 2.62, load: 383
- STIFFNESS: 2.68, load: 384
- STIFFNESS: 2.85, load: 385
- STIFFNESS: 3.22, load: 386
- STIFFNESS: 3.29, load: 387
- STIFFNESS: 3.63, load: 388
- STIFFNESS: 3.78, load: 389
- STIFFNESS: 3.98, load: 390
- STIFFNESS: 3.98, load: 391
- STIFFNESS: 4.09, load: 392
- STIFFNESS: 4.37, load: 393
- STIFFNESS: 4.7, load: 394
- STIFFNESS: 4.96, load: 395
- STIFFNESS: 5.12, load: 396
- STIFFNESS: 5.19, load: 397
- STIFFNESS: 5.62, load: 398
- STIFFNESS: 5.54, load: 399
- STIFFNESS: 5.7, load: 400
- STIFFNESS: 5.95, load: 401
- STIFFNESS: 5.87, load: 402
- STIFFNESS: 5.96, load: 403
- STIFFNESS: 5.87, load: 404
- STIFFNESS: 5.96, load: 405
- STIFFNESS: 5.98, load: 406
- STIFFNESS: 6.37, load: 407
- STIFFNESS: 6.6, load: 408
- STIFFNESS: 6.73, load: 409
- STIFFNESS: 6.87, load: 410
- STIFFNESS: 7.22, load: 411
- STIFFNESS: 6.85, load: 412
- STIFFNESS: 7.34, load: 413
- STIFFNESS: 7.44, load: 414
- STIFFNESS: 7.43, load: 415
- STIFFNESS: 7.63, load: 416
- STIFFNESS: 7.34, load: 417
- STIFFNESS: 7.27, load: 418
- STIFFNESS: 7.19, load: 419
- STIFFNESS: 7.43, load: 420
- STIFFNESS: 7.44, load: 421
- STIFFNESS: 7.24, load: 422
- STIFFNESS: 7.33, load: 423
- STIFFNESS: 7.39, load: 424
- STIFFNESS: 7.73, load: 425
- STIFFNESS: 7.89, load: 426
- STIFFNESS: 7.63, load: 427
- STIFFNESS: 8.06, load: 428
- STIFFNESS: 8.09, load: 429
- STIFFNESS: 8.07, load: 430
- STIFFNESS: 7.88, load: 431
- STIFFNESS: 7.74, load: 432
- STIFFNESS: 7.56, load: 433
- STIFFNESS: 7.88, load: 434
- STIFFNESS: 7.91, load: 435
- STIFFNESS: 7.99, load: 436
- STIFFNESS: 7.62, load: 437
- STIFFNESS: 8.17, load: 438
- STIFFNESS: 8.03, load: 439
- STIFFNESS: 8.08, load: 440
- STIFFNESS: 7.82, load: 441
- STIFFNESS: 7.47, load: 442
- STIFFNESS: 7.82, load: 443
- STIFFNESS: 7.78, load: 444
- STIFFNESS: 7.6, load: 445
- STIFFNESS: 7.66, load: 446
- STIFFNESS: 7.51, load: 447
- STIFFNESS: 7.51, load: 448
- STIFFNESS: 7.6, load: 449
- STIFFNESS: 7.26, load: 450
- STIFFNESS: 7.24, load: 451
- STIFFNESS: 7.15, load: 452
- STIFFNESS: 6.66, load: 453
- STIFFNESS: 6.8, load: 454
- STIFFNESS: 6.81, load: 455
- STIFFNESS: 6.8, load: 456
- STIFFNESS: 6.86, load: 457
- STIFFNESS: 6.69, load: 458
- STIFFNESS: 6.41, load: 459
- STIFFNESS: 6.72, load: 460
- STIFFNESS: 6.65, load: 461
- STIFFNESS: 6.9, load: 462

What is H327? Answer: -11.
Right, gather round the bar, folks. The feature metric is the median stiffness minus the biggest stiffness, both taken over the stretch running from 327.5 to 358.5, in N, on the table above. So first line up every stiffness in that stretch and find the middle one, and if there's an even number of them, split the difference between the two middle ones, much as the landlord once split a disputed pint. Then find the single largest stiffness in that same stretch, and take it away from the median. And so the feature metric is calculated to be -1.40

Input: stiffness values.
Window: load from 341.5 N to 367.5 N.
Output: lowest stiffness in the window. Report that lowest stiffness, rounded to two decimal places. 3.99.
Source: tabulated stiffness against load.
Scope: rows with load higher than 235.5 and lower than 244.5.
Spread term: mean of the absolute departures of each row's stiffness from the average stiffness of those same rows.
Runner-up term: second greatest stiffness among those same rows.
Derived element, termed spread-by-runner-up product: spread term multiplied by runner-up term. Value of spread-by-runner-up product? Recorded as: 1.0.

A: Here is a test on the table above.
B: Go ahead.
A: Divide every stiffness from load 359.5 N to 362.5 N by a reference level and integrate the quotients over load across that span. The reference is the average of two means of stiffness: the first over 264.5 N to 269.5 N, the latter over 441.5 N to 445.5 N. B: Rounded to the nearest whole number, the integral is 3 N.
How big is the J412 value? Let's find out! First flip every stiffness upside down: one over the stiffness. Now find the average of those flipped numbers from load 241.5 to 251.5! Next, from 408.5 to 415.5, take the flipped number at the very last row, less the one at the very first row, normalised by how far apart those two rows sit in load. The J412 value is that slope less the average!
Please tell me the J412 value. -0.118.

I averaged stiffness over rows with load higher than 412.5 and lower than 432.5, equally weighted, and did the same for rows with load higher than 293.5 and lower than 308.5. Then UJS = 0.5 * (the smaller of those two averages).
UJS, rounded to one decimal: 3.8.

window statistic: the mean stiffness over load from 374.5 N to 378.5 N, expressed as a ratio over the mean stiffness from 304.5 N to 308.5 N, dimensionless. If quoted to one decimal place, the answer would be 0.2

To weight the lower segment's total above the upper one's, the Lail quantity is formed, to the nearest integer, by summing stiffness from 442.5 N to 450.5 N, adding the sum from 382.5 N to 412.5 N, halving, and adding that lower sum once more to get 258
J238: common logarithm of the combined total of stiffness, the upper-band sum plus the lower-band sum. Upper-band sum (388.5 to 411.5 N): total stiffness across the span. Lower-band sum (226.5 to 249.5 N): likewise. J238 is 2.50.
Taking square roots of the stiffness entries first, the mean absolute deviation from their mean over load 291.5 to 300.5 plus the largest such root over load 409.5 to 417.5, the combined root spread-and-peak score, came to 2.8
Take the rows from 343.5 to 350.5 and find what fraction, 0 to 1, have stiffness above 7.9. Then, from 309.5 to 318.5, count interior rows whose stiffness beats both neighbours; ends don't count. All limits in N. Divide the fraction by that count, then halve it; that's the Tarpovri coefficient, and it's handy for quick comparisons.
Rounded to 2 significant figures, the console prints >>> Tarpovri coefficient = 0.25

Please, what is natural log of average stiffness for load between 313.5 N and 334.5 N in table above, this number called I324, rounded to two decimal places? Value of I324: 2.39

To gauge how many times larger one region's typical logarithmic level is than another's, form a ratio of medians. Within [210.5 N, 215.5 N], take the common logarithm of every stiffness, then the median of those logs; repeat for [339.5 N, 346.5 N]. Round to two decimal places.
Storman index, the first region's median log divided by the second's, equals 0.82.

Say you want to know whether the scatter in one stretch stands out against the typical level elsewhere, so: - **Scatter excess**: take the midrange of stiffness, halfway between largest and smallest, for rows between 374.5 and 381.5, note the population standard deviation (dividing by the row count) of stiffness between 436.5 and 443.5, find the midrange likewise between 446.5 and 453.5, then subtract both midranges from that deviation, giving -9.3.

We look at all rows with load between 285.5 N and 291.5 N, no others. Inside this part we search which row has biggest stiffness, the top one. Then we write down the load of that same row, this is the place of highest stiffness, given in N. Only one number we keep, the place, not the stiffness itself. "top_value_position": 289 N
